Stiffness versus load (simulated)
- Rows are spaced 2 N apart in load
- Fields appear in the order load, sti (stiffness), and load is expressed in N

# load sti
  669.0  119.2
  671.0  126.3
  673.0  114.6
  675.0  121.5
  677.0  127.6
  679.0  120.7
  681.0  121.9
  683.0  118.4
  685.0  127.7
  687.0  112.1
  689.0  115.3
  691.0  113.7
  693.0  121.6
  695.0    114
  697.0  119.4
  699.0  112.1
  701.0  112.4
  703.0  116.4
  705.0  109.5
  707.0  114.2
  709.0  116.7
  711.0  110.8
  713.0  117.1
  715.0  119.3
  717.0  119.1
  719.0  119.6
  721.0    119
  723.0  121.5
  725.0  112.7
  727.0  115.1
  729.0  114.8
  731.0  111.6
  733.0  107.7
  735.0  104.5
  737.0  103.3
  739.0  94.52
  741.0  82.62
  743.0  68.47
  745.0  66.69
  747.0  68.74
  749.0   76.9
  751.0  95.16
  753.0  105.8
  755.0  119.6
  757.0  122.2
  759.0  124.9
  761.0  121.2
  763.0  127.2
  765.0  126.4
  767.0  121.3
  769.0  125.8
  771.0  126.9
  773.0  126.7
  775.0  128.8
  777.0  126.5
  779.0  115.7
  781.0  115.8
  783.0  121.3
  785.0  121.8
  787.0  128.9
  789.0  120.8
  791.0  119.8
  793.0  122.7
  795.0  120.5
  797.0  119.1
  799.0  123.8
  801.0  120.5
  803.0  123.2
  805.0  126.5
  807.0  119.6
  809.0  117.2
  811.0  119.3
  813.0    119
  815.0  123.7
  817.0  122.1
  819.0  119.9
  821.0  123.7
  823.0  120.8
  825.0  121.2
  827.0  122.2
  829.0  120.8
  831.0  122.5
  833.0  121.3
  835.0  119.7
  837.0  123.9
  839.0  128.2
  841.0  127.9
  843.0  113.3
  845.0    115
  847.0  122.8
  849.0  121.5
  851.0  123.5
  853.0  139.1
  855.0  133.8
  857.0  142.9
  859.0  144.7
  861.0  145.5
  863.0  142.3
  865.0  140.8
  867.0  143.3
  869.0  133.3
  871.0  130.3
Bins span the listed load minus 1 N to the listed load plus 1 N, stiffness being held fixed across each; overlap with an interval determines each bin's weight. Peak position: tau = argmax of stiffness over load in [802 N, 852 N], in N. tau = 839.0 N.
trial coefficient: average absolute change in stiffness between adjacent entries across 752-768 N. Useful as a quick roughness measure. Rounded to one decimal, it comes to 5.0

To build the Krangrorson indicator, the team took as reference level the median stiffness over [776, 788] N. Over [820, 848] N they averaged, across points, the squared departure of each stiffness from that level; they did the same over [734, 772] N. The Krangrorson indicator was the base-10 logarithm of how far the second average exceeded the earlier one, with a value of 2.9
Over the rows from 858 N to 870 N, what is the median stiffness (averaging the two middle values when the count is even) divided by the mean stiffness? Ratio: 1.01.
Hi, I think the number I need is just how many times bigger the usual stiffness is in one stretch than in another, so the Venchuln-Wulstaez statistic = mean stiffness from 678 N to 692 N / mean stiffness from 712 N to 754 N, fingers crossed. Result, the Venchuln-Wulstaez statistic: 1.16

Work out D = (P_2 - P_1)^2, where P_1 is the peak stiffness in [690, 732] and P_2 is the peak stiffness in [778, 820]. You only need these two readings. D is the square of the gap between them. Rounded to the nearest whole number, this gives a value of 53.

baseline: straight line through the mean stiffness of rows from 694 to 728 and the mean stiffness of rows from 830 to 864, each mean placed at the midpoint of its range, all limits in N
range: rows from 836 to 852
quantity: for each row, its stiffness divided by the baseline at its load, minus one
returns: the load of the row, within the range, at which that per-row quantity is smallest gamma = 843.0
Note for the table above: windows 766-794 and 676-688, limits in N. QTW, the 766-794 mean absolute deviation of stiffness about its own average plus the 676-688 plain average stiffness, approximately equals 125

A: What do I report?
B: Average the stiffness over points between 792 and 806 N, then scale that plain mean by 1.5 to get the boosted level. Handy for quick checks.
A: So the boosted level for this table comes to 183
